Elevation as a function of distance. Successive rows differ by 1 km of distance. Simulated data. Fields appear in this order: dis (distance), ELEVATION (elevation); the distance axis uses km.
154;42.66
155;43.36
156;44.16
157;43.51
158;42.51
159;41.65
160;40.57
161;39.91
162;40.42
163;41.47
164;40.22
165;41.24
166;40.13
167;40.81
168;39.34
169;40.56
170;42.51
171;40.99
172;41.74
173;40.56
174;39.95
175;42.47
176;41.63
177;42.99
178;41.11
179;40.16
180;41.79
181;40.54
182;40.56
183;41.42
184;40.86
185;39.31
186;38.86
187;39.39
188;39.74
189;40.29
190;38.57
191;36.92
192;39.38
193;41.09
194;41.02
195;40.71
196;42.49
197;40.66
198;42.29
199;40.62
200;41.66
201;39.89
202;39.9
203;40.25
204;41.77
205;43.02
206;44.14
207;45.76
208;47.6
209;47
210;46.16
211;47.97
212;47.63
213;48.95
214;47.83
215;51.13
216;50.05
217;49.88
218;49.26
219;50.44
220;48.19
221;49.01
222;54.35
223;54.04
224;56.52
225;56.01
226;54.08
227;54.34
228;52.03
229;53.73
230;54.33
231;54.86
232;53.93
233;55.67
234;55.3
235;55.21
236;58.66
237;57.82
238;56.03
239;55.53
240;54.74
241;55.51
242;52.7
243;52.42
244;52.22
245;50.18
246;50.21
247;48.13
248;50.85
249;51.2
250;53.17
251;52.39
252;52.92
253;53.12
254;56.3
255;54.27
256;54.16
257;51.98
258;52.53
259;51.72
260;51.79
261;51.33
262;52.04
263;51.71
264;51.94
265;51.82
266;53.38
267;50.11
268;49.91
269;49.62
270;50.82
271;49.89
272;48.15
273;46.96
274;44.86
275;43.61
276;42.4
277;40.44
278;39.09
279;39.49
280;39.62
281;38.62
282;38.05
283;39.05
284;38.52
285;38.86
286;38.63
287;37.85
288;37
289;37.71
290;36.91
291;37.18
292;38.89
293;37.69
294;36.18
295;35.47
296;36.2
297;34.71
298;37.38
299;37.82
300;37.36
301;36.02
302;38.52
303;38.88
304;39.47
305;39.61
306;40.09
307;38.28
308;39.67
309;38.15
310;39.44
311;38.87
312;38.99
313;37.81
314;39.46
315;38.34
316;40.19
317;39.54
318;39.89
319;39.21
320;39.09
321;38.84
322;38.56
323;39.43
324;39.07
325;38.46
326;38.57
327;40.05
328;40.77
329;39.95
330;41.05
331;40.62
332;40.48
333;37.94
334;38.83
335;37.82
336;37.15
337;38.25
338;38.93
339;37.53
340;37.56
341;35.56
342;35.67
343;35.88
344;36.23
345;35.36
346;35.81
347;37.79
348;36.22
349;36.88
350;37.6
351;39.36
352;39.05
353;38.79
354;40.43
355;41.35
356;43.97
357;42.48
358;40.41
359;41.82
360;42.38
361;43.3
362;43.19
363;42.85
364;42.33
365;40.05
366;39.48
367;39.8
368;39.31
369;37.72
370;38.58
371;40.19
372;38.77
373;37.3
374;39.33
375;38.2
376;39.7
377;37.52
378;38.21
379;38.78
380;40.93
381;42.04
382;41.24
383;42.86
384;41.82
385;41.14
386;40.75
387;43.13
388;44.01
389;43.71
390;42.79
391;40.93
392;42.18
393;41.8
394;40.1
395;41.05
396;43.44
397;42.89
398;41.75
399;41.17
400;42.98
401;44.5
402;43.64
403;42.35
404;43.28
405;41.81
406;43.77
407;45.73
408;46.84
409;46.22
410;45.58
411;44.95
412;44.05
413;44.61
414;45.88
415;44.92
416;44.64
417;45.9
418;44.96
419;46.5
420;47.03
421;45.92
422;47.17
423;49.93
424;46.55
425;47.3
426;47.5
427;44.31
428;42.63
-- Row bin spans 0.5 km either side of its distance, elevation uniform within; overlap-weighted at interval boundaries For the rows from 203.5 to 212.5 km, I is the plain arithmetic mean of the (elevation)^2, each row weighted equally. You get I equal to 2090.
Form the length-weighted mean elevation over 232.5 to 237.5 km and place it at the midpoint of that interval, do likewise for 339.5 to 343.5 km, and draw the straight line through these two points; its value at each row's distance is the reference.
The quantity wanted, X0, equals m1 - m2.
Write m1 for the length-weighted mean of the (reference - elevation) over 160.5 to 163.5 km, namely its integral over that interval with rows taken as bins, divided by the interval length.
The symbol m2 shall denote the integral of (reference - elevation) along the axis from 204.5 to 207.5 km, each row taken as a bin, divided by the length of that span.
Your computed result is 12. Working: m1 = 30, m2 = 18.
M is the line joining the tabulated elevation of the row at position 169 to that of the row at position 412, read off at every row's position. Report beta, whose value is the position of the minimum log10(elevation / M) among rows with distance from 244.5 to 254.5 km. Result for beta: 247 km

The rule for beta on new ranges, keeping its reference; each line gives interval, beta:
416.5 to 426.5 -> 418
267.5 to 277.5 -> 277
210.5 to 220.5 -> 212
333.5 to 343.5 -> 341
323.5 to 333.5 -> 333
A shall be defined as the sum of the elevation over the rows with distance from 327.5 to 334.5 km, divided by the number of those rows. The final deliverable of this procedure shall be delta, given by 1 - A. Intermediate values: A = 39.9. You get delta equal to -38.9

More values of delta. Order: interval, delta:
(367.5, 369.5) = -37.5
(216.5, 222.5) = -49.2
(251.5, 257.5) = -52.8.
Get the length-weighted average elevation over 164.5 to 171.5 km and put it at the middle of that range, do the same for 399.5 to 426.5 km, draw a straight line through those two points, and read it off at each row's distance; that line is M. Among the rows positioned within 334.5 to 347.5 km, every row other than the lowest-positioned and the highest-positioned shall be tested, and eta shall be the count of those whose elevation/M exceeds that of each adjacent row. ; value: 3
